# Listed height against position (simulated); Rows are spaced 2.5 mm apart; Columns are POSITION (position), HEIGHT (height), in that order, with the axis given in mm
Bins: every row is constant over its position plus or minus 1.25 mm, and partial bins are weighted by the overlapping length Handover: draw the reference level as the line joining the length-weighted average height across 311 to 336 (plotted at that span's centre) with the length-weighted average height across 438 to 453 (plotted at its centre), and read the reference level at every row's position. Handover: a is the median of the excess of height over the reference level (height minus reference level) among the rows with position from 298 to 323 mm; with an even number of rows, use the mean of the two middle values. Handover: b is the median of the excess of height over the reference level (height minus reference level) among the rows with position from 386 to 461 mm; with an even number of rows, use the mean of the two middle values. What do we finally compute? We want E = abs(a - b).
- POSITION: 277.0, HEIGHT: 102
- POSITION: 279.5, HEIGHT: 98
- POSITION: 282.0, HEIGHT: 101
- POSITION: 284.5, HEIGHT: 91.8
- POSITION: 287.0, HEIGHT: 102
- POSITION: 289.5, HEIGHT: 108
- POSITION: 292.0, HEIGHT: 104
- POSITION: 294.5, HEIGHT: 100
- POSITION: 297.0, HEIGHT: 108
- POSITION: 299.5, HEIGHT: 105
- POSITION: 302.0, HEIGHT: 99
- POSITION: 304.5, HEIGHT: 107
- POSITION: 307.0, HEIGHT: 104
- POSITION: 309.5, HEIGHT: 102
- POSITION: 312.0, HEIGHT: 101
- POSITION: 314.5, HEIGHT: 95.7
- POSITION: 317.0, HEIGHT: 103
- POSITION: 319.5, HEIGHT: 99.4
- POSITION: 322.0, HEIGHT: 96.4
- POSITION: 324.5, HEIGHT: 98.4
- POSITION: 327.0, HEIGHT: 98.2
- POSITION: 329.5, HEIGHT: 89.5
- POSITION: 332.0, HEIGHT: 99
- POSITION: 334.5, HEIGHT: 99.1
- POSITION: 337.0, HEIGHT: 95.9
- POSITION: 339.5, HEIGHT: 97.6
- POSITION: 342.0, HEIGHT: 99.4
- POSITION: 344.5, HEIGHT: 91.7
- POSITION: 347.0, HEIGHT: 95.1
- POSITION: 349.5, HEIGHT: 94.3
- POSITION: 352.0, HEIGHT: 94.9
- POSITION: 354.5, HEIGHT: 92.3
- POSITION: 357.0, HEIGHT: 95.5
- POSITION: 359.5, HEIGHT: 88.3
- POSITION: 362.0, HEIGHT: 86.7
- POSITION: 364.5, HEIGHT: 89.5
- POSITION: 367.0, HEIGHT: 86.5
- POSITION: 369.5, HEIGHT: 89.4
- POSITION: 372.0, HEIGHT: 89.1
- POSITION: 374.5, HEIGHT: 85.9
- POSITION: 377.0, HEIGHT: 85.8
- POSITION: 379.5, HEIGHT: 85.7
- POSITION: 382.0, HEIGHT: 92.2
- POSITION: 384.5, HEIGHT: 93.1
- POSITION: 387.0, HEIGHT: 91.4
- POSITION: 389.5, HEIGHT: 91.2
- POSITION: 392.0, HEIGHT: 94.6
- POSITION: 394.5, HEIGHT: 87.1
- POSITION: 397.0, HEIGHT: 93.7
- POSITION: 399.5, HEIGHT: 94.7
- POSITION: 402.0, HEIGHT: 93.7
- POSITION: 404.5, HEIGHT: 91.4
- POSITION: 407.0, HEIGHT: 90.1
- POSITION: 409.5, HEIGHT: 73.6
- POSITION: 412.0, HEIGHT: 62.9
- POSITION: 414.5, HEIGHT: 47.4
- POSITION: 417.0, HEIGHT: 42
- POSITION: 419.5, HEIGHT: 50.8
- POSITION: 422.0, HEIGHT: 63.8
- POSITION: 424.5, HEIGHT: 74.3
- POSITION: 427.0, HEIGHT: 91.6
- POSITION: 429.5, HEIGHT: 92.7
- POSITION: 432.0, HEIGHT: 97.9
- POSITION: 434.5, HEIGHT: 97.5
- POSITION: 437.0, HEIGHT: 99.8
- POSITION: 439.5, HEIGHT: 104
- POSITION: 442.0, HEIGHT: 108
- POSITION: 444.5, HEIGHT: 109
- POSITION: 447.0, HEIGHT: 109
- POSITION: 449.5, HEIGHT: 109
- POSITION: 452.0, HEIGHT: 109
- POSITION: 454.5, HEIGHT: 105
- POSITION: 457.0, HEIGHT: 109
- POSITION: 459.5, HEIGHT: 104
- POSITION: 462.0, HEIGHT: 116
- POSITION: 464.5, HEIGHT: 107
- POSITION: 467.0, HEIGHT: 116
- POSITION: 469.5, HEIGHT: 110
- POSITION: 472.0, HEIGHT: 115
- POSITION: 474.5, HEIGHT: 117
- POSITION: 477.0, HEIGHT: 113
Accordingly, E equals 15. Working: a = 5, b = -10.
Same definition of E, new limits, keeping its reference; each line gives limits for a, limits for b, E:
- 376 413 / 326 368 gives 7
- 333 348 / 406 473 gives 3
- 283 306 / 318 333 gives 8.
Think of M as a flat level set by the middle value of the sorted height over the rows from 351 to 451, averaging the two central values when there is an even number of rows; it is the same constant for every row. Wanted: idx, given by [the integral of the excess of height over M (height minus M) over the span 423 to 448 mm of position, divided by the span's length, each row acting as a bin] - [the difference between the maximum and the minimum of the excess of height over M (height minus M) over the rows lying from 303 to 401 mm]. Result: -15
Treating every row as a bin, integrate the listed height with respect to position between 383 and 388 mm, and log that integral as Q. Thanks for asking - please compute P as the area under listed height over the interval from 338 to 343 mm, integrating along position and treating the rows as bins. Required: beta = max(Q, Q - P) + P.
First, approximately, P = 492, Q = 461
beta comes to 953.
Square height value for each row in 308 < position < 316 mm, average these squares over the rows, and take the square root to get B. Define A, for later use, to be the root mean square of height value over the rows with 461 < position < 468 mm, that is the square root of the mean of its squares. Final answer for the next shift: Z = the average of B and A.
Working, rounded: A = 113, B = 100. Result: 106.3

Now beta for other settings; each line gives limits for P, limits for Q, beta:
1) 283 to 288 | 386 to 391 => 942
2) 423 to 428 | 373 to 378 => 838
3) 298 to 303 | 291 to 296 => 1023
